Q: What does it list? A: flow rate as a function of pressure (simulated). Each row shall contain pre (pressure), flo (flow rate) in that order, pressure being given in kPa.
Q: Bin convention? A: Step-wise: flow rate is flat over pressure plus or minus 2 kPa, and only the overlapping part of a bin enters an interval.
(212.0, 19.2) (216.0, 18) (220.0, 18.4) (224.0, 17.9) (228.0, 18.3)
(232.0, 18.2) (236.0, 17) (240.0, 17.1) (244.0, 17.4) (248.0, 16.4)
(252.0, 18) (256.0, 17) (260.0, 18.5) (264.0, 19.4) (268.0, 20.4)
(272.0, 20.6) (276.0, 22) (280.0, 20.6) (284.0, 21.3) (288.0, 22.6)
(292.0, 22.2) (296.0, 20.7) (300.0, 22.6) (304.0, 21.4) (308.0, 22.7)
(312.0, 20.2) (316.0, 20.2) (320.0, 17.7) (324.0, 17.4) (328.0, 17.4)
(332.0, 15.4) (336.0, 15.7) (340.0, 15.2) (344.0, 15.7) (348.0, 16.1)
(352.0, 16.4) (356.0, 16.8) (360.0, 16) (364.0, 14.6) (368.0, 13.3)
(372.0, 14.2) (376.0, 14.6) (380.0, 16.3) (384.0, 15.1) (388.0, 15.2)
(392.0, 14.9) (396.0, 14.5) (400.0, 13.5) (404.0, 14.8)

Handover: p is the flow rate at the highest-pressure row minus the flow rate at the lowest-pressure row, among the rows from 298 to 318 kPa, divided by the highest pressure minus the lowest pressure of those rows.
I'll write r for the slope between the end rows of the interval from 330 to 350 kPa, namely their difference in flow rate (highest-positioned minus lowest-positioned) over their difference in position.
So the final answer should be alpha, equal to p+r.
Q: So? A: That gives -0.11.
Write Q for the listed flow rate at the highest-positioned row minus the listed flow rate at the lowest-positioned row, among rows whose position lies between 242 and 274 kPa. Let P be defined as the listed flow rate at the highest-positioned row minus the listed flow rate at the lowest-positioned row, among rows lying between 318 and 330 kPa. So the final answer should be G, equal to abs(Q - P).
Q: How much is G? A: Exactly 3.5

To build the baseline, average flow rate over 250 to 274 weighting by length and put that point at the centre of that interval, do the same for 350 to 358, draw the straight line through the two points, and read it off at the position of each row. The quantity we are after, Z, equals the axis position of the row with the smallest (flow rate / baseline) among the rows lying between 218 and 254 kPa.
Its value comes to 248.0 kPa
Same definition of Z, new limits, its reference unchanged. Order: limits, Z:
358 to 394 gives 368.0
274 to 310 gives 280.0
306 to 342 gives 340.0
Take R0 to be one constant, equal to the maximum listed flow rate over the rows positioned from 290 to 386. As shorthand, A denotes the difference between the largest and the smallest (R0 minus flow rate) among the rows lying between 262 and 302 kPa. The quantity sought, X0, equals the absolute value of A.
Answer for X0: 3.2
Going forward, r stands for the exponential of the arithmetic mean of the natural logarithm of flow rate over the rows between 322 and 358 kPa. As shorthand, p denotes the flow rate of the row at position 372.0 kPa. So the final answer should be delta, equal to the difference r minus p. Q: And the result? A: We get 2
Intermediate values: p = 14.2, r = 16.2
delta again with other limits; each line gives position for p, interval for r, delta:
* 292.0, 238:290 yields -3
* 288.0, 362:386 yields -8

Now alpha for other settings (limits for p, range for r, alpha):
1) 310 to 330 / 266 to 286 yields -0.12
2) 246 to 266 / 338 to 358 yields 0.29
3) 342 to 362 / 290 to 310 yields 0.05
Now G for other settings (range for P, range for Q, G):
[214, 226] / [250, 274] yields 2.7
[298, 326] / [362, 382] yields 6.9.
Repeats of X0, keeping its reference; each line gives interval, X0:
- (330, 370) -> 3.5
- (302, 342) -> 7.5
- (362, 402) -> 3.0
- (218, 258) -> 2.0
